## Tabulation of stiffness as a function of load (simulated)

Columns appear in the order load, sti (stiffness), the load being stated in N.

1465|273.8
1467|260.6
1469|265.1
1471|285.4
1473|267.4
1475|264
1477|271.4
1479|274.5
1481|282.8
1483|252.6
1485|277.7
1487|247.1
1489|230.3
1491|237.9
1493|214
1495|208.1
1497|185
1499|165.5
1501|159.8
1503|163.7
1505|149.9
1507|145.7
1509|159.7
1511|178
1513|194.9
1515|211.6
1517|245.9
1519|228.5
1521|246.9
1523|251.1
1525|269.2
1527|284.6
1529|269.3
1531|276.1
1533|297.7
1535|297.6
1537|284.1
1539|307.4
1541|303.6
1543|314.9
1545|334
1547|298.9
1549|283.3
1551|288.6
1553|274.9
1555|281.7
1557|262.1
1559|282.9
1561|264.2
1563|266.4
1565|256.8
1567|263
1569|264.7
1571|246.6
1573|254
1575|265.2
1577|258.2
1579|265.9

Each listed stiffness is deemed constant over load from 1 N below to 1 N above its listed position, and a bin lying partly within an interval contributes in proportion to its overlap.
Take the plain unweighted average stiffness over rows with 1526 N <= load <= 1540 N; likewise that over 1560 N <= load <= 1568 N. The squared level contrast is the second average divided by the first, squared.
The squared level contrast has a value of 0.83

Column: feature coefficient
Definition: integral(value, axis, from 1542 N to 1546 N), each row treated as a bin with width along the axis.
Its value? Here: 1298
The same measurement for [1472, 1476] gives 1063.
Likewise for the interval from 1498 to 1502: 651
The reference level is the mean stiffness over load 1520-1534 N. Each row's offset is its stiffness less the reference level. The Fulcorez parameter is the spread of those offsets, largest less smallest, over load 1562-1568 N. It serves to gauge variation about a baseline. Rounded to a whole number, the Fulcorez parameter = 10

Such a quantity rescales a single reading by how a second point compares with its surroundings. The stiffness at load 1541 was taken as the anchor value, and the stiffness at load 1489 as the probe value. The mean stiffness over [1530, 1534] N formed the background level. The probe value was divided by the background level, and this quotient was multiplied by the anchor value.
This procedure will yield 244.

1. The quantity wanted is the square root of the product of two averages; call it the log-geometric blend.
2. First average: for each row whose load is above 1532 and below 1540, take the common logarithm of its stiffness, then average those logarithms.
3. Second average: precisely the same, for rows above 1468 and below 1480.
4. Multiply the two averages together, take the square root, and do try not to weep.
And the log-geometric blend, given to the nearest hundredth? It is 2.45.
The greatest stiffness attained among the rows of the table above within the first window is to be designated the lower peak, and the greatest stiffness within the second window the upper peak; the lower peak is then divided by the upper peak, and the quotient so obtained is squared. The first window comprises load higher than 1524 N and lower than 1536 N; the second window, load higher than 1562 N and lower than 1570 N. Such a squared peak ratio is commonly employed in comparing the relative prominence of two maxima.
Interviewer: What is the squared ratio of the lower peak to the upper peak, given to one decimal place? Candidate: 1.2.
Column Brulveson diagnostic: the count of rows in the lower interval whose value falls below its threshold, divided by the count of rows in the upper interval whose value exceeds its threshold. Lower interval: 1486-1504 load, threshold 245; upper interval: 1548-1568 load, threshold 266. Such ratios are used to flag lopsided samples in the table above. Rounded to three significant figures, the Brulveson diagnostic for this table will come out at 1.33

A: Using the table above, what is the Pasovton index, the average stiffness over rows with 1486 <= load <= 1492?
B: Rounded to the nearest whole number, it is 238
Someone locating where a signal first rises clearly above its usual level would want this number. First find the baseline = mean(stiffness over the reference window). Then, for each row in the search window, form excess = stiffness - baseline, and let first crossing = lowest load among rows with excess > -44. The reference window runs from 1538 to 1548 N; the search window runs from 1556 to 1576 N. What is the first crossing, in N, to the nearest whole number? 1559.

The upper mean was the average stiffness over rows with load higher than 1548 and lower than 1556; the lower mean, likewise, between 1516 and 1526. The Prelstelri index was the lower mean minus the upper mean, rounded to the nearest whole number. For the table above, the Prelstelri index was -34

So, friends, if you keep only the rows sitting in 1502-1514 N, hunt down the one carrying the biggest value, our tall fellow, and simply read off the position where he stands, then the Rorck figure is 1513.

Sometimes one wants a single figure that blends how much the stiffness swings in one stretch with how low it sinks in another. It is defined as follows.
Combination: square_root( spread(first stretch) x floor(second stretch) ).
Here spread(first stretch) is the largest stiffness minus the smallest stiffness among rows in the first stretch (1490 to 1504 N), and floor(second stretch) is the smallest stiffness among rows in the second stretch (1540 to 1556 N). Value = 147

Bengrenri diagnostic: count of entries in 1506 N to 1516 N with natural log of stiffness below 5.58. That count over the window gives 5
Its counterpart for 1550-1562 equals 2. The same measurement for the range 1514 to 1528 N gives 5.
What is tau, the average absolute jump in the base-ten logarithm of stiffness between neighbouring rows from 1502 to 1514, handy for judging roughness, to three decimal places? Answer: 0.035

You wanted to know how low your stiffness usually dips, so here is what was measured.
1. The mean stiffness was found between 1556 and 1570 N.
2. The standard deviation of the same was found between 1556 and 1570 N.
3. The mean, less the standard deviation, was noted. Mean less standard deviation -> 258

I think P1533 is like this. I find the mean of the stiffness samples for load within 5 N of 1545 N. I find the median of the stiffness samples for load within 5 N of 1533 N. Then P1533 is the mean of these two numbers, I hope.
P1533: 296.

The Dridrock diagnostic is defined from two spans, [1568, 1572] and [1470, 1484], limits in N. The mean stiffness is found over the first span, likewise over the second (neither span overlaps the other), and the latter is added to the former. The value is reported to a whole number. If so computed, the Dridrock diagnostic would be 527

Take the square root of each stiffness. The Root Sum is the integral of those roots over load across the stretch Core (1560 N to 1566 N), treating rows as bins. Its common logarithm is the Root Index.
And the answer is 1.99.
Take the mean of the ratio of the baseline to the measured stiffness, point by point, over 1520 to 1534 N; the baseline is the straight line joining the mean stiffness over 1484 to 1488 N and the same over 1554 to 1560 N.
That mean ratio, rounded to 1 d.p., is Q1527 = 1.0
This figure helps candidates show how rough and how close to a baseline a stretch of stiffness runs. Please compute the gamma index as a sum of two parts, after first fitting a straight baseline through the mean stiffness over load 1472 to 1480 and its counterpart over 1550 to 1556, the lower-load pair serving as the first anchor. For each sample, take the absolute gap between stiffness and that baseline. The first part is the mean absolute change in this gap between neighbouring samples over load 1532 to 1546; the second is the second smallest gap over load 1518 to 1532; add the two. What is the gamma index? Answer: 19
